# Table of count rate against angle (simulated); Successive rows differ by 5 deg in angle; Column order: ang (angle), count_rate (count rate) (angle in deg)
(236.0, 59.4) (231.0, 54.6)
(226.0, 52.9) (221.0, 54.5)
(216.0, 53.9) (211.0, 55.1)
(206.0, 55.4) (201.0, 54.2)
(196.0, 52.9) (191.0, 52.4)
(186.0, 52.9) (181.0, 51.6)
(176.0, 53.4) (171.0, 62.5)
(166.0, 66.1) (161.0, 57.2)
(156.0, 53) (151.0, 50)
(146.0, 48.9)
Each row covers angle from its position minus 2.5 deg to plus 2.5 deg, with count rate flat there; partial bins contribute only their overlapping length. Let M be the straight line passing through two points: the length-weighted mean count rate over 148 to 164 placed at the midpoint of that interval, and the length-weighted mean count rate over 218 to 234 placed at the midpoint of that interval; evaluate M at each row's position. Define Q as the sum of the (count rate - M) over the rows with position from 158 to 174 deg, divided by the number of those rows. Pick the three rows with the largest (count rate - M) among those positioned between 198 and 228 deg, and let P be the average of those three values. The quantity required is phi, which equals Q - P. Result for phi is 7.3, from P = 0.93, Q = 8.2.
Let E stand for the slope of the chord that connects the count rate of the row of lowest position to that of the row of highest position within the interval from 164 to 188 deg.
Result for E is -0.66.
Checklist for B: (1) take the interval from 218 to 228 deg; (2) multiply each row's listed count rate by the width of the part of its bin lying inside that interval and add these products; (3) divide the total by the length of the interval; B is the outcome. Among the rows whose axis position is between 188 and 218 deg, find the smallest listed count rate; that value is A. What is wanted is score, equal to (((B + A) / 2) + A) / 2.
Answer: 52.7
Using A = 52.4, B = 54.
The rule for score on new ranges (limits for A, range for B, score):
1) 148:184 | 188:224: 51.0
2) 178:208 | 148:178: 52.9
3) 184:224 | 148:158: 52.1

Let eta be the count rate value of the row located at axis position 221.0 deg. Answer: 54.5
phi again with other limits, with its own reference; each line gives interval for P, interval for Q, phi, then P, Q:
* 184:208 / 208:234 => -0.1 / 0.21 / 0.1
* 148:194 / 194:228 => -8.1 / 8.20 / 0.1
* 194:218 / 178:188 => -2.5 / 0.88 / -1.6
